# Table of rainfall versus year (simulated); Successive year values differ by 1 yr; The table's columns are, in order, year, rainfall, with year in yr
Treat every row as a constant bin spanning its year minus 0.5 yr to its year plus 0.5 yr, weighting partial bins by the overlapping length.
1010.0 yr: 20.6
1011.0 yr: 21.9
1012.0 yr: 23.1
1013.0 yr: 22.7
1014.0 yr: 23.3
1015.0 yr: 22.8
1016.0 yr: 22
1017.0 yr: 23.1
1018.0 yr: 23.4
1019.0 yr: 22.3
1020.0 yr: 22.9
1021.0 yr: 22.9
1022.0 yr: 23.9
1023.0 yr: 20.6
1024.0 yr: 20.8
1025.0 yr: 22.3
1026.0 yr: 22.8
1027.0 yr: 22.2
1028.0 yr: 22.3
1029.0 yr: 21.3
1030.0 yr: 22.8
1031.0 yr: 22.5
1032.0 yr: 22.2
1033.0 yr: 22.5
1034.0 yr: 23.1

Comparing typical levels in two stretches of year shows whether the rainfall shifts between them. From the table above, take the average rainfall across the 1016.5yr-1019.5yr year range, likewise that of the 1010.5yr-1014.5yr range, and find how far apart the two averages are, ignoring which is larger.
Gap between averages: 0.18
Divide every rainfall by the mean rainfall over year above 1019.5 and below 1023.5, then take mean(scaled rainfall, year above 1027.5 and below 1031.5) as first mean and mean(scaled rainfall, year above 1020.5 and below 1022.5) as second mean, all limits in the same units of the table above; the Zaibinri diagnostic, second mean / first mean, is 1.053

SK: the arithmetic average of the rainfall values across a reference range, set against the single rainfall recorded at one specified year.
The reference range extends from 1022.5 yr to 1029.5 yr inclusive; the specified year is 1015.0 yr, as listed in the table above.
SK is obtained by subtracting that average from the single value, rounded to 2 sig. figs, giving 1.0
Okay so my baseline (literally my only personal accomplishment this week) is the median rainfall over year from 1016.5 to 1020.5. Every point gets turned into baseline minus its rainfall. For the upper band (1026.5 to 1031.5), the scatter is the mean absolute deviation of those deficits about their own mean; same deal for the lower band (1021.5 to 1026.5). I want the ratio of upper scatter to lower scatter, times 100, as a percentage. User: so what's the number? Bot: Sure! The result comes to 34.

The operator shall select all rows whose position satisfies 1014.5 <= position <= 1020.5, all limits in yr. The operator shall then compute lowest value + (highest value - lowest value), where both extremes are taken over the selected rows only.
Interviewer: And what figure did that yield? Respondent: 23.4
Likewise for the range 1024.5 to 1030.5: 22.8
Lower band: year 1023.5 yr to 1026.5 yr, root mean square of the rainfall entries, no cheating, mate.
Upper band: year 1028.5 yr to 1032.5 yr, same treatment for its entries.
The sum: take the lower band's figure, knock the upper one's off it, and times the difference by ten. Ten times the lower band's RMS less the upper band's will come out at -2.2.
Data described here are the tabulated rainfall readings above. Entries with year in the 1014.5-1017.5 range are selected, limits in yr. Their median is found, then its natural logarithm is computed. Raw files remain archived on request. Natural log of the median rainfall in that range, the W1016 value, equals 3.13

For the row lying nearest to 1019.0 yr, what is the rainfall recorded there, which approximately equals 22.3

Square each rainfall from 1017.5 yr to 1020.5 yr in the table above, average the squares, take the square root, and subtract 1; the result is 21.9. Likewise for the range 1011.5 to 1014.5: 22.0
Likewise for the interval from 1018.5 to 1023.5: 21.5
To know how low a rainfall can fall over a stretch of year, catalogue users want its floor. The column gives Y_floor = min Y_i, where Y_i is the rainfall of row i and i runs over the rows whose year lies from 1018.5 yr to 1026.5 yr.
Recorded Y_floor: 20.6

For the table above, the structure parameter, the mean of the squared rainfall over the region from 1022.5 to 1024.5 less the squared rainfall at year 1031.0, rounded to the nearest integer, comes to -78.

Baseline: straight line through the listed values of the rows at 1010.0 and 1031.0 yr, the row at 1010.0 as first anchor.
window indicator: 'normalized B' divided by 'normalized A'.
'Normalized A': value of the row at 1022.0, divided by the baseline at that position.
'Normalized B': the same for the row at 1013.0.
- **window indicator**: 0.99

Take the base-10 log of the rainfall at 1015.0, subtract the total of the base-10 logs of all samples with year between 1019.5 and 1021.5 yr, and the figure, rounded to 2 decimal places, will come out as -1.36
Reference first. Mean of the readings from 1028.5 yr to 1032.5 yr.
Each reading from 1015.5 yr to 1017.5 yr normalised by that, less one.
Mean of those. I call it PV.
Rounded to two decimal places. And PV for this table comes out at 0.02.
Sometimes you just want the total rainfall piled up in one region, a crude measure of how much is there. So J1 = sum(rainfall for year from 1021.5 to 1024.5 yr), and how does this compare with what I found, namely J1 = 65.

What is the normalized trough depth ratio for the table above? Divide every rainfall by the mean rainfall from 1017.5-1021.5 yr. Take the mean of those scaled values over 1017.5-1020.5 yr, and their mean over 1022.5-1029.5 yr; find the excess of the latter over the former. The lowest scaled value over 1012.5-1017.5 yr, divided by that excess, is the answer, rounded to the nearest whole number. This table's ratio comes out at -20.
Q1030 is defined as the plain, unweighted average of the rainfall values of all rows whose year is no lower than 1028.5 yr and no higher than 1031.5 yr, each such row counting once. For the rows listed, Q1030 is 22.20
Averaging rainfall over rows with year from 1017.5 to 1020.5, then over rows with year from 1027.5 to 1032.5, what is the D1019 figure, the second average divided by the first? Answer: 0.972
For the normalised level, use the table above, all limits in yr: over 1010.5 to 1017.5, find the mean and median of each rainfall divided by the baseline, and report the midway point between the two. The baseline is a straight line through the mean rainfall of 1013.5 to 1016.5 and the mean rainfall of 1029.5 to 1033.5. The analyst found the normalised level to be 1.00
